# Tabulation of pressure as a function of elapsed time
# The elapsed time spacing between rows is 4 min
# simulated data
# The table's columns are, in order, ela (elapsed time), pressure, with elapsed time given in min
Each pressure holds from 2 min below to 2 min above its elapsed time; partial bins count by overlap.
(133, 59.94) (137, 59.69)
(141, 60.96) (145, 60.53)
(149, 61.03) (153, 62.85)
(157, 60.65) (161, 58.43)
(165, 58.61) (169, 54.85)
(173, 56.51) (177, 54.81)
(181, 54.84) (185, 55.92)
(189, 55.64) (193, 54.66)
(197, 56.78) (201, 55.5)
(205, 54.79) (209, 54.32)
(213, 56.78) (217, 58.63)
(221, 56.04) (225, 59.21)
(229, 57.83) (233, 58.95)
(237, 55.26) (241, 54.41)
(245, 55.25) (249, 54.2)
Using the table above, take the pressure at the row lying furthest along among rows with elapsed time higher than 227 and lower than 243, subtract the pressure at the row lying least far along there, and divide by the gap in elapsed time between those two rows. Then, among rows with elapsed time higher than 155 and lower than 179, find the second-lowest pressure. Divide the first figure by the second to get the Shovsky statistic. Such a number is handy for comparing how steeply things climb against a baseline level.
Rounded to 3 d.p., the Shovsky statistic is -0.005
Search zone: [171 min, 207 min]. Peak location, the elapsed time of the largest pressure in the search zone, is 197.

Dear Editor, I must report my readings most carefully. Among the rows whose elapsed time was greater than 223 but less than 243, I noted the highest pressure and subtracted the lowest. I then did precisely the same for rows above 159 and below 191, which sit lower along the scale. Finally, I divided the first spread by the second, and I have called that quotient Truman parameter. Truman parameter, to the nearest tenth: 1.3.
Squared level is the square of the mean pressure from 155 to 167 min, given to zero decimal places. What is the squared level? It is 3508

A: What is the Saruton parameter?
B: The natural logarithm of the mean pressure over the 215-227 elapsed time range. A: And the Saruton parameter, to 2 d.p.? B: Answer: 4.06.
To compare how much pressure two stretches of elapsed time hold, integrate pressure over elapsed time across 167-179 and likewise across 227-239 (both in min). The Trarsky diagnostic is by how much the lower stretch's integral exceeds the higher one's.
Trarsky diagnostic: -23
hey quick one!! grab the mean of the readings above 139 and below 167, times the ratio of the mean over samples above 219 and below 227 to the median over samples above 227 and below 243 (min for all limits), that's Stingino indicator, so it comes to 61.6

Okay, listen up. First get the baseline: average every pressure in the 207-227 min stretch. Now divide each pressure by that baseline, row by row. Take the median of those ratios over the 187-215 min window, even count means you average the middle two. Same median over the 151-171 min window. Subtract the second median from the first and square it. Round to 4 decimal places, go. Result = 0.0030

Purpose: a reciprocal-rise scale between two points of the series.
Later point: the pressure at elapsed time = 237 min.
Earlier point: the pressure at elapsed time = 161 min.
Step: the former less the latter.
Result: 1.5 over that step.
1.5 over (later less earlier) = -0.47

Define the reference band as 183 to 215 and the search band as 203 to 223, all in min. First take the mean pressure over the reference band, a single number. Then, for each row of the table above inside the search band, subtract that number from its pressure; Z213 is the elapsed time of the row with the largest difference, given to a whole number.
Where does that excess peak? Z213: 217 min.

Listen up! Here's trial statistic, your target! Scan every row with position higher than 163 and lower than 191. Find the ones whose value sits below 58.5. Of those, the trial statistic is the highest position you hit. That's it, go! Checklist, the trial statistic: 189 min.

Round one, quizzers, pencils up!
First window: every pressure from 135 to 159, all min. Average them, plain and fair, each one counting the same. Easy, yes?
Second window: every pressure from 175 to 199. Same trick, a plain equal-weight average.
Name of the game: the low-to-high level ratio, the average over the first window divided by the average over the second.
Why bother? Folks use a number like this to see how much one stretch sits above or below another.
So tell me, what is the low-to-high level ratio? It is 1.10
